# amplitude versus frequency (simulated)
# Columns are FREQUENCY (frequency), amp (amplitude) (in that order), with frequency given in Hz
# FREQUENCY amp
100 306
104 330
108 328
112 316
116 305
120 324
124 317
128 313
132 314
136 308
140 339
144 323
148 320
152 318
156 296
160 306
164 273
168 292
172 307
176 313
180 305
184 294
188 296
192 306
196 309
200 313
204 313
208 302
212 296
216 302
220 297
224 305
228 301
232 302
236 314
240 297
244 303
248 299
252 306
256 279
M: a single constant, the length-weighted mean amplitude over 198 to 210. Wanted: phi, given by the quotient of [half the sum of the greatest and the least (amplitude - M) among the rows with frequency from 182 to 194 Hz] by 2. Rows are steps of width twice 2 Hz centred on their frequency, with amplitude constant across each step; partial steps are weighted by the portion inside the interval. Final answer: -5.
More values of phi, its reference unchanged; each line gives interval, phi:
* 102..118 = 4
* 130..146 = 7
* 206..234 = -4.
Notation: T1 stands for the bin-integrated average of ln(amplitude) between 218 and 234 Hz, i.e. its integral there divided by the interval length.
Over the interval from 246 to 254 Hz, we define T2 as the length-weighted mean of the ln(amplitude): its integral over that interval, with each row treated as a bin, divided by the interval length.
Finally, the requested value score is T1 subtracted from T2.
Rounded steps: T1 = 5.71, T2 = 5.71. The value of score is 0.00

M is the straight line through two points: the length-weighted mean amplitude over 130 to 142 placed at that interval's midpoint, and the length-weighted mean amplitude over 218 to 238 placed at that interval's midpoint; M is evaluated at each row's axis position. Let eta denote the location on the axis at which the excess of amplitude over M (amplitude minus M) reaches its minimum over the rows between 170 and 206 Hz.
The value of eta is 184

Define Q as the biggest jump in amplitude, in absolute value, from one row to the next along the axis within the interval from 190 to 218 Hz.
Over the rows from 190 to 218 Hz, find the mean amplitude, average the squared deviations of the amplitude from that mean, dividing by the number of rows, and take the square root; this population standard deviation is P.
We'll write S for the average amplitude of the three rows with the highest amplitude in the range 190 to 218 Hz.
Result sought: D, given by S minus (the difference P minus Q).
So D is 317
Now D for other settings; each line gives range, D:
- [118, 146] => 350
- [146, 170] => 332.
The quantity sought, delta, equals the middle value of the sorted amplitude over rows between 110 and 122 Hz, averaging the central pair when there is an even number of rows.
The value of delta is 316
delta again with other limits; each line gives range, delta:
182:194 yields 296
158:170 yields 292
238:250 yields 299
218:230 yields 301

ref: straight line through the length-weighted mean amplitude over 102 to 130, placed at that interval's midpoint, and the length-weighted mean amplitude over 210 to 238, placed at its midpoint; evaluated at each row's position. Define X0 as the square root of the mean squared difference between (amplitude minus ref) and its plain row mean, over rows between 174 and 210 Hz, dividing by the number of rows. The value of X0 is 7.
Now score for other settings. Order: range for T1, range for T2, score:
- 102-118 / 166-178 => -0.05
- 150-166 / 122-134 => 0.06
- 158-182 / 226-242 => 0.01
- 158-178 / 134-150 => 0.08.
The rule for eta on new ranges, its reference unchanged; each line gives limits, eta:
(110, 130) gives 116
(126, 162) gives 156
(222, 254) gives 240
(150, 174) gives 164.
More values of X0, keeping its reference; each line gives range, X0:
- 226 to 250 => 5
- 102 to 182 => 13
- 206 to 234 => 4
